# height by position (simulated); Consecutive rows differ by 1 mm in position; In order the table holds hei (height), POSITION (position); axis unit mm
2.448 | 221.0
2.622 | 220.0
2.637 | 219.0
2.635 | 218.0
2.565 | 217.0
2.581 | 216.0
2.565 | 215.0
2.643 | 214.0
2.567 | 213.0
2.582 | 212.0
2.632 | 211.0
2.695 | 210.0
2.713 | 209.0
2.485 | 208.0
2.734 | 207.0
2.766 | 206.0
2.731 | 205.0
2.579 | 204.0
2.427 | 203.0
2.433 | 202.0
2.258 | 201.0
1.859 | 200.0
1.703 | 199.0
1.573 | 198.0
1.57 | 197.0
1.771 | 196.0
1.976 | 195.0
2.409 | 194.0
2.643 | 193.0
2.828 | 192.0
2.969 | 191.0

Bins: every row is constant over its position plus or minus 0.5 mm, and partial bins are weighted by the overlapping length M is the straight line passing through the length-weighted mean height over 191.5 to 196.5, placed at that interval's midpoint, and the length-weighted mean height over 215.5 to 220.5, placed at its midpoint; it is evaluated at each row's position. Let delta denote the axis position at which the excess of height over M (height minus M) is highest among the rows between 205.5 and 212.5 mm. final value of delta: 206.0 mm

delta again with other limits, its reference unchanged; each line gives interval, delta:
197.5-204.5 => 204.0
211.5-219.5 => 214.0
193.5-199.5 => 194.0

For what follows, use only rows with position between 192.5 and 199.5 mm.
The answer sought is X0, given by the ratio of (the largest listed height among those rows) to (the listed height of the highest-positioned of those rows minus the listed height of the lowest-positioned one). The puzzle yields -3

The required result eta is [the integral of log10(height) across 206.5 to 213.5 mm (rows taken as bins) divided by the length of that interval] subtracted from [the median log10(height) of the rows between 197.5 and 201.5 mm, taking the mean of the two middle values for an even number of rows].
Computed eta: -0.17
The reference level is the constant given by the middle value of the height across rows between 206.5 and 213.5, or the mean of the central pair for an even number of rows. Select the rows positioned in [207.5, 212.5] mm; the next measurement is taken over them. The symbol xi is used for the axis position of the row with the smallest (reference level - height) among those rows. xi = 209.0 mm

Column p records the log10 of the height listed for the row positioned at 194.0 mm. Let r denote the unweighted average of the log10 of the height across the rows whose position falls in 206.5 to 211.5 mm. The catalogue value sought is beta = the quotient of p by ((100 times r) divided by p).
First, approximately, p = 0.382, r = 0.423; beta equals 0.0034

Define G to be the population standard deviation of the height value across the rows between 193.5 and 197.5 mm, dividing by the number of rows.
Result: 0.31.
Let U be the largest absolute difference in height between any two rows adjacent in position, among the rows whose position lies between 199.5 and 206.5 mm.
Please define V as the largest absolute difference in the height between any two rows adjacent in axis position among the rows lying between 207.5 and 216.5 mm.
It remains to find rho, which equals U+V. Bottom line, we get 0.63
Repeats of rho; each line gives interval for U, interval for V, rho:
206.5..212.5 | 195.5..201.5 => 0.65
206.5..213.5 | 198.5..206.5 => 0.65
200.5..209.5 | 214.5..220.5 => 0.32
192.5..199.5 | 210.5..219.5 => 0.51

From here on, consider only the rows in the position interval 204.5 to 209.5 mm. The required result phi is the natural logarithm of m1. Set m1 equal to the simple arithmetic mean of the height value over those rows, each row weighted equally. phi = 0.988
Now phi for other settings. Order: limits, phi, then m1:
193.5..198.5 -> 0.620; 1.86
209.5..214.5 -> 0.965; 2.62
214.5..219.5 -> 0.954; 2.60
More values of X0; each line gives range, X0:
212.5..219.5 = 38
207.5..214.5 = 17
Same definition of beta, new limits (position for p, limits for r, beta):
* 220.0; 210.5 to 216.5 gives 0.0042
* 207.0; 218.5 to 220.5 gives 0.0045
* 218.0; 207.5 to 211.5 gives 0.0042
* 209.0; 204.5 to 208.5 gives 0.0044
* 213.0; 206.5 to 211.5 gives 0.0040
